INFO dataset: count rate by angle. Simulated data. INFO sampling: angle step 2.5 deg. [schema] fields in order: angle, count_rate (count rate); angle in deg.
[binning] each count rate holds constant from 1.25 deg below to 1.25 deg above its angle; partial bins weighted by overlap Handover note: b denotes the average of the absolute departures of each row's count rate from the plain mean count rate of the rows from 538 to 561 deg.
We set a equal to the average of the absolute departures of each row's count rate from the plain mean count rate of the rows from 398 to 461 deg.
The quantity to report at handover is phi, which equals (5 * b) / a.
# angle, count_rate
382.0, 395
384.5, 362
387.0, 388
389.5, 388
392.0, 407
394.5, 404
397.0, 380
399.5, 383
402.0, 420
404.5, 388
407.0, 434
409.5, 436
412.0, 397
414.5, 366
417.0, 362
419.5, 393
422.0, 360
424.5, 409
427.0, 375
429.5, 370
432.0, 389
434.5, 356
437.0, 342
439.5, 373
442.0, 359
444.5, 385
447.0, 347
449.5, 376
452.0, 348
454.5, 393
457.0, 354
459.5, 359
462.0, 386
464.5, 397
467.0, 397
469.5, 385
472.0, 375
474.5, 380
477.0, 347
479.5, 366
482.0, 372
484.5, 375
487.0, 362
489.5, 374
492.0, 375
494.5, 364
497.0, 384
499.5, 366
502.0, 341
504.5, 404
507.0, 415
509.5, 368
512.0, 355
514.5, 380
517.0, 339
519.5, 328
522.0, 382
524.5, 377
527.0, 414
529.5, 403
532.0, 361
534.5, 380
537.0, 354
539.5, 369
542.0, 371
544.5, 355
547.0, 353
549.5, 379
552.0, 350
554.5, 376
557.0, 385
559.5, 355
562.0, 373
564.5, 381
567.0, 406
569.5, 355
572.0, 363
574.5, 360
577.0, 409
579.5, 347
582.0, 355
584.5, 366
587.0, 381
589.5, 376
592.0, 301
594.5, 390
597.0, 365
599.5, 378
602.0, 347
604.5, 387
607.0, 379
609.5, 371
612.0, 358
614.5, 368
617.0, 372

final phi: 2.7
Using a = 21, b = 11.2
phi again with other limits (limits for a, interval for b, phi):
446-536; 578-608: 5.5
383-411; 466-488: 2.7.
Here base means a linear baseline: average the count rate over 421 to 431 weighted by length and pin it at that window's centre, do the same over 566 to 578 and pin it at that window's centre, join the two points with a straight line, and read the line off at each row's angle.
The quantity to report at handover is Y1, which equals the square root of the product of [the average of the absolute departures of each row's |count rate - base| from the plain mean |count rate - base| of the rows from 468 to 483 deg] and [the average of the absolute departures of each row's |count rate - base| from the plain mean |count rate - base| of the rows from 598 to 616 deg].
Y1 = 7.8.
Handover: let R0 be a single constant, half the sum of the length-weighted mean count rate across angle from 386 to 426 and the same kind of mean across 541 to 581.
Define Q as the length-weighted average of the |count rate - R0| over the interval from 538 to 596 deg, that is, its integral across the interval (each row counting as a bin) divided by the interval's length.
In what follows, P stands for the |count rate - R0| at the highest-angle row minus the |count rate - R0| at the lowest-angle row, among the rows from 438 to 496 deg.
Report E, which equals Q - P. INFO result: 11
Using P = 9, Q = 19.9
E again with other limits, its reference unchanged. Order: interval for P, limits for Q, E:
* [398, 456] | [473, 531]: 9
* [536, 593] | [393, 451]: -33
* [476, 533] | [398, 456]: 35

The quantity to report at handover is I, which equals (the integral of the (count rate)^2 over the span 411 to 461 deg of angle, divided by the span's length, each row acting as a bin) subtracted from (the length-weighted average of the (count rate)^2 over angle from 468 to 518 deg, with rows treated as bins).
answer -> 772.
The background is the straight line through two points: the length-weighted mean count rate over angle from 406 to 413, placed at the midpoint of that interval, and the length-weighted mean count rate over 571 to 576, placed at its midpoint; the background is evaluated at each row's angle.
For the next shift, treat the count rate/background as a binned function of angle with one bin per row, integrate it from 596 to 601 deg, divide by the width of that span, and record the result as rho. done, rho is 1.04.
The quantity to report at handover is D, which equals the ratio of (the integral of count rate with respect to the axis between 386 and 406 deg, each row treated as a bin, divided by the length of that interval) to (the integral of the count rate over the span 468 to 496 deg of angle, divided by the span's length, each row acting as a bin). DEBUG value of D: 1.07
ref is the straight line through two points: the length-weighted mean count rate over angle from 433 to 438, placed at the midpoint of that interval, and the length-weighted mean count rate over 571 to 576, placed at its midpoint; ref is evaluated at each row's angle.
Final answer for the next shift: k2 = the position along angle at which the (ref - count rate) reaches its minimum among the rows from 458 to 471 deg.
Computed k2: 464.5 deg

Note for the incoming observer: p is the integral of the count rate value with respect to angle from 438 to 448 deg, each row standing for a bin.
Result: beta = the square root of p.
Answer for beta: 60.5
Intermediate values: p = 3659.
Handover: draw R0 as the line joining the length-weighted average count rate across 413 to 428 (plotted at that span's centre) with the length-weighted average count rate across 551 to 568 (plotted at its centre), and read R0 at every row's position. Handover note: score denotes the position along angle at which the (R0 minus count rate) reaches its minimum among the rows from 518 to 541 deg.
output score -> 527.0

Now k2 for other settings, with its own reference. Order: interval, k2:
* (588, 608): 594.5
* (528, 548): 529.5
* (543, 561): 557.0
